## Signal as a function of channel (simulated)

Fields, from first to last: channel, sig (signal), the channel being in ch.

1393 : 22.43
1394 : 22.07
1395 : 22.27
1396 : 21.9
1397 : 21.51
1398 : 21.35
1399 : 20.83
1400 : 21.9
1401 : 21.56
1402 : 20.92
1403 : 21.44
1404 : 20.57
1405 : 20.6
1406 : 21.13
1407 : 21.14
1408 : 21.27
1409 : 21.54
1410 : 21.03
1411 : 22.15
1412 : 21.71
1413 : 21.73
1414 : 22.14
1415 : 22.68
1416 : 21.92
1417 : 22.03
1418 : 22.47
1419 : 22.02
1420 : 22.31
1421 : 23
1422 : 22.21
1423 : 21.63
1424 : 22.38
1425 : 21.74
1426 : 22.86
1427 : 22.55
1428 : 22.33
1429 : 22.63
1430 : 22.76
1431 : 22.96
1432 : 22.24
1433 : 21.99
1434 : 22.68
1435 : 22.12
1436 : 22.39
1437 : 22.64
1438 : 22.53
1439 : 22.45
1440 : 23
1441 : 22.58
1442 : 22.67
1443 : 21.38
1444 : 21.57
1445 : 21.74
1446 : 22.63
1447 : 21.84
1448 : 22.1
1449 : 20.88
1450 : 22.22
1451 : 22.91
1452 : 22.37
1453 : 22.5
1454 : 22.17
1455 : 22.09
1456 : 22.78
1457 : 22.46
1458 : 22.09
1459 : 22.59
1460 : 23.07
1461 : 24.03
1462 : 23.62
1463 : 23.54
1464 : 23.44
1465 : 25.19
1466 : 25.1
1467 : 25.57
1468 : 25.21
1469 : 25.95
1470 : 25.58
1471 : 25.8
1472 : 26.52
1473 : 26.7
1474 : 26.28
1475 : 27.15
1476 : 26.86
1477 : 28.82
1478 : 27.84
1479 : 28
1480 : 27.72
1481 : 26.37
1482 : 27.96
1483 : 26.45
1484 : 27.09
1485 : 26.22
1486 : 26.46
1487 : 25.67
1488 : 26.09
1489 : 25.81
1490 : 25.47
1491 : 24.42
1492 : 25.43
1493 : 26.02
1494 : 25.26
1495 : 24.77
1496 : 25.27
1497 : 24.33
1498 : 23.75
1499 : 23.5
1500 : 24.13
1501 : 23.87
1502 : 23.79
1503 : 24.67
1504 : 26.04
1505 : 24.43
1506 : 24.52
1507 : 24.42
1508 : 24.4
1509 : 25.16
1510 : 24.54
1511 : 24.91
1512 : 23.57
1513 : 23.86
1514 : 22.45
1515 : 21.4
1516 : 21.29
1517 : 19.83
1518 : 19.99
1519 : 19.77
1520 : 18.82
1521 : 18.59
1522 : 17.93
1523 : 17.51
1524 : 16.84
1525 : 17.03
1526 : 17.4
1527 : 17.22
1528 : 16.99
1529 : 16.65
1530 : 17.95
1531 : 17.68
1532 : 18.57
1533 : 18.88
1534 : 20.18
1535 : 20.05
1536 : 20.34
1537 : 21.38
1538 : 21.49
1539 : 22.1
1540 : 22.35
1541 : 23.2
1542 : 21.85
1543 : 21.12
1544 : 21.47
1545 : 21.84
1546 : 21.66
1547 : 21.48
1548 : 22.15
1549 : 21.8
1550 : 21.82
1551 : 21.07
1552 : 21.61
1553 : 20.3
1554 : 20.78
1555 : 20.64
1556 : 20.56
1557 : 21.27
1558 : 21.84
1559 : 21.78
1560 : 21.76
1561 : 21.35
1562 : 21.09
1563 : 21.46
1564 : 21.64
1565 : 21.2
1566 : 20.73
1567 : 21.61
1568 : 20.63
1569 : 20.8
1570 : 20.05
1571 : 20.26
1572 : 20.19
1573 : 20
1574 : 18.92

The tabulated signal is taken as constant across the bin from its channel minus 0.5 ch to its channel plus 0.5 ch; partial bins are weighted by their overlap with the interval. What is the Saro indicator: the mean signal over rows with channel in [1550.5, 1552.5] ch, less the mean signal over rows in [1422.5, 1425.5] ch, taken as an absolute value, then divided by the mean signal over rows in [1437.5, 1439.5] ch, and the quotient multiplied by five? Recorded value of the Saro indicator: 0.1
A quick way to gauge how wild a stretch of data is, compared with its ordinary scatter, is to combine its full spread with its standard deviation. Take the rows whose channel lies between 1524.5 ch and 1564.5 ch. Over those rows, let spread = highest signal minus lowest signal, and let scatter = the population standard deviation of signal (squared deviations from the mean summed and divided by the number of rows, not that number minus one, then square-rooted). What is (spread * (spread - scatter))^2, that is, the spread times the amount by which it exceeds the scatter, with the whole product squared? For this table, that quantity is 997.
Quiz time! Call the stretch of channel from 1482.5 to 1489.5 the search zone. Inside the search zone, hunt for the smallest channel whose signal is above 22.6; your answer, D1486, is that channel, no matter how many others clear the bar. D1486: 1483 ch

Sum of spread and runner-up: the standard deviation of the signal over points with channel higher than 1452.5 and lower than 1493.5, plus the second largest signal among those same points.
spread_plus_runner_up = 29.8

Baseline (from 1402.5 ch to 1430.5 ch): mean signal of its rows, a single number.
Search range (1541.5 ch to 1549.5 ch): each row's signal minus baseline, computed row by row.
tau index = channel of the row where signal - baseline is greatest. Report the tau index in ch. 1548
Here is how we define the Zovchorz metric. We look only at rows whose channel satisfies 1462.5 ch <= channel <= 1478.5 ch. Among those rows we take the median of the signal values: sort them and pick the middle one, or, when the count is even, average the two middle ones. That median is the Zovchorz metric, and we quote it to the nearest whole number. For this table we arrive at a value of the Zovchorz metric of 26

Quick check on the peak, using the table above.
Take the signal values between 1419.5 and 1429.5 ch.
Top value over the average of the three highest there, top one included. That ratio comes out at 1.007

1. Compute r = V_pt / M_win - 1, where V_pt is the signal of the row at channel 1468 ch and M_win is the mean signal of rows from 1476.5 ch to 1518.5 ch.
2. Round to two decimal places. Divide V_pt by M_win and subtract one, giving 0.01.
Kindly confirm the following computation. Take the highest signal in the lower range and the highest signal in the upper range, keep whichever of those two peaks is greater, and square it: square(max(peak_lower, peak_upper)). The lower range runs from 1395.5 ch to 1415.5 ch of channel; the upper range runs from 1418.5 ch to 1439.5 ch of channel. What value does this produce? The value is 529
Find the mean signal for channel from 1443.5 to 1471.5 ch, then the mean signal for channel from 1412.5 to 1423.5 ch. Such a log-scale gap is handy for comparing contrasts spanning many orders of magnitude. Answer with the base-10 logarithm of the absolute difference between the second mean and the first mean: 0.0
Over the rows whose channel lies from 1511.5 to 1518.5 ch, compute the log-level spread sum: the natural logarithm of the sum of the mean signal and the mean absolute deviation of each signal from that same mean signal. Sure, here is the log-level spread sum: 3.14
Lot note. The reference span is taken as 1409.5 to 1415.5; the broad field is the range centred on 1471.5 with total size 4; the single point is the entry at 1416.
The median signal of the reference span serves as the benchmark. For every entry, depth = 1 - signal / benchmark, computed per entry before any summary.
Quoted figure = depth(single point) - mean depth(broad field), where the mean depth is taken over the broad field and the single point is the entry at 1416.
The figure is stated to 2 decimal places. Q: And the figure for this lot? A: 0.19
